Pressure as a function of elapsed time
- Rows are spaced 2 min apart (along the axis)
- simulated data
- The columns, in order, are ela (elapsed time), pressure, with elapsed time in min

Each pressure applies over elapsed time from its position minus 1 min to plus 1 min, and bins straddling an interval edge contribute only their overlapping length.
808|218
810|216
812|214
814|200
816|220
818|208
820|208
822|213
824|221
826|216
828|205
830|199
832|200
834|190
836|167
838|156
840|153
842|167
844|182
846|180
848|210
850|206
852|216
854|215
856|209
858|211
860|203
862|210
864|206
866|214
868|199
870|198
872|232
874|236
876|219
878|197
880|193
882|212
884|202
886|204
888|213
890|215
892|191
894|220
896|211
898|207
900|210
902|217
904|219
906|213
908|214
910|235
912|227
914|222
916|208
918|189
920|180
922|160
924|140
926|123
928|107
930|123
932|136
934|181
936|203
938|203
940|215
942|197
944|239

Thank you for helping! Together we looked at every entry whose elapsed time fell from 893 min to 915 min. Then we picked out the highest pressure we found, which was 235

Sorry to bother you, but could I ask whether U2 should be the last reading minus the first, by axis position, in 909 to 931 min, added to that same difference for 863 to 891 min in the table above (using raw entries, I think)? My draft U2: -103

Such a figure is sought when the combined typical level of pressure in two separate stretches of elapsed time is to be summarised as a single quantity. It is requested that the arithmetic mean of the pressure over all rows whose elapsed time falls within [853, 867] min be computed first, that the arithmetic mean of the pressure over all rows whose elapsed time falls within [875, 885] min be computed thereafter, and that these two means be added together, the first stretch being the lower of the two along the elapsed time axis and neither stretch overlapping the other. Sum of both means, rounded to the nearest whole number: 414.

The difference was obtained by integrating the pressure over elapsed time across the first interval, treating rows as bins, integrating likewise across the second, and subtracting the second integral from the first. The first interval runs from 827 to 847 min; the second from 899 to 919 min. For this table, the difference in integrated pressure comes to -710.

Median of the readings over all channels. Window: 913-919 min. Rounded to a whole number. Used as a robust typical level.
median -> 208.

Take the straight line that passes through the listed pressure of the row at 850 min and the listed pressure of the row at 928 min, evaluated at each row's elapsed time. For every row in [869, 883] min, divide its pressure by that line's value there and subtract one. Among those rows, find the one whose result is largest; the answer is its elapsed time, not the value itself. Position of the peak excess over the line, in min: 874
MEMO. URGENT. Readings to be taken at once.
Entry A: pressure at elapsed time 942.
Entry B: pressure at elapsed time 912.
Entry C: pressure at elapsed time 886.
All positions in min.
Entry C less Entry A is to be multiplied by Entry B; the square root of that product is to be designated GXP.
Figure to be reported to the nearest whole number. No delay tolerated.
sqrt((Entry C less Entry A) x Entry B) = 40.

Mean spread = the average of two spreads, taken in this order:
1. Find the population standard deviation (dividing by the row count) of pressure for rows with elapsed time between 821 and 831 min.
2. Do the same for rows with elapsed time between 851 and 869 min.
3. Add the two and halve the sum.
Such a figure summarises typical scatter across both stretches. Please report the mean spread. 6.6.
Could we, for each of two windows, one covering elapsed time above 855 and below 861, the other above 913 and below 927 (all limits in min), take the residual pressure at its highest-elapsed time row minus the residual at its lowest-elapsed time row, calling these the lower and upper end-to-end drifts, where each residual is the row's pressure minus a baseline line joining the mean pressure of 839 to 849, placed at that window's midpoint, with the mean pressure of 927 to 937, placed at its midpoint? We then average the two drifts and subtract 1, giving -51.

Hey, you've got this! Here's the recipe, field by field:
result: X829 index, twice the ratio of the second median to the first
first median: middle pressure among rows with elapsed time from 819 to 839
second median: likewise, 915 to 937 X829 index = 1.58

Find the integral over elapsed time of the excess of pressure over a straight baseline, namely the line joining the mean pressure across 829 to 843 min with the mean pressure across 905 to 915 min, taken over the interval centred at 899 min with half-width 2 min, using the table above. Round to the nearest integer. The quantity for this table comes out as -27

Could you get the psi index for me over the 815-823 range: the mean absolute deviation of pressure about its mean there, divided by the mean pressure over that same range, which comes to 0.020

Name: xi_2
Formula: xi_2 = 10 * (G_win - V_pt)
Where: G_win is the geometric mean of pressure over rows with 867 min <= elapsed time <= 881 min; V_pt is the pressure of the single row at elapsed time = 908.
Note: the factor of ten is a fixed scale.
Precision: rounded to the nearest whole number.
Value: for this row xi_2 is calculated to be -41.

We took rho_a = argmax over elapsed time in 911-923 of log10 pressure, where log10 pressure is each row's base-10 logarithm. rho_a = 912 min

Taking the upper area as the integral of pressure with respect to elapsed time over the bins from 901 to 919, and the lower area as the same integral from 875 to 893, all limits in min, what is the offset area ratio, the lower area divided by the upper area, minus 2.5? -1.55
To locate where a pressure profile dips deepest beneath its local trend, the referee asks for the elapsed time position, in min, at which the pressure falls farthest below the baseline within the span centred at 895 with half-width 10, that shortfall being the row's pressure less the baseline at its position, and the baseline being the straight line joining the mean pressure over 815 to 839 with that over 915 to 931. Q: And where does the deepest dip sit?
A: 892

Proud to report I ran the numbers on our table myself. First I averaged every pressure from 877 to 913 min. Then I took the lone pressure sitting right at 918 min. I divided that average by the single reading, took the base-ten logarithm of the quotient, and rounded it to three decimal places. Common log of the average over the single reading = 0.048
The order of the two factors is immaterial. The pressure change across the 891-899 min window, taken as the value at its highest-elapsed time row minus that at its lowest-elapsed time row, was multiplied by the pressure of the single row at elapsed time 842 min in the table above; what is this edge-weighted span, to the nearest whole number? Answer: 2672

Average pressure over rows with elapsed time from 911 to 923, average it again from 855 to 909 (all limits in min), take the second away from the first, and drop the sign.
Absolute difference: 13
